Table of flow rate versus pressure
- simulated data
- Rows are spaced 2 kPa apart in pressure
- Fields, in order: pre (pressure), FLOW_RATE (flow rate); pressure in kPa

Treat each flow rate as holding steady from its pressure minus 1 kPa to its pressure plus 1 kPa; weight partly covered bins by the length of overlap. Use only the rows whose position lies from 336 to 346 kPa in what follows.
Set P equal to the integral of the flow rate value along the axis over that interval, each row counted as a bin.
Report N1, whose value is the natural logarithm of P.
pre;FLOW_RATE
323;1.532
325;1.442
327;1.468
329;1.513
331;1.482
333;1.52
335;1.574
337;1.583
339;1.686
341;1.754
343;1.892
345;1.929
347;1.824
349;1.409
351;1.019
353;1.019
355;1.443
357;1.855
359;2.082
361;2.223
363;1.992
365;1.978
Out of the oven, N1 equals 2.87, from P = 18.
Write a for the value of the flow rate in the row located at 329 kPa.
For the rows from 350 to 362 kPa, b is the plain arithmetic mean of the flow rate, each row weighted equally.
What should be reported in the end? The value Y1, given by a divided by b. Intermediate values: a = 1.513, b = 1.61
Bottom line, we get 0.94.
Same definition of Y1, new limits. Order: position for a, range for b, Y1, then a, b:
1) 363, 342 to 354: 1.31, 1.992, 1.52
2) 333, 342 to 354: 1.00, 1.52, 1.52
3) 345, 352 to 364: 1.09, 1.929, 1.77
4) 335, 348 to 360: 1.07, 1.574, 1.47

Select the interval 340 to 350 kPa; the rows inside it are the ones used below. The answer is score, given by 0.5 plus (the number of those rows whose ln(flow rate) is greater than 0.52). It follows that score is 4.5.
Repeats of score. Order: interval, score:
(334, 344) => 3.5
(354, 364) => 4.5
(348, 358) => 1.5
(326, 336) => 0.5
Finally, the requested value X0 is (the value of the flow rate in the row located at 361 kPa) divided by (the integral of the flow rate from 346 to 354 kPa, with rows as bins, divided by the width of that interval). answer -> 1.7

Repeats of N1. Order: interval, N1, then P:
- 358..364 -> 2.53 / 13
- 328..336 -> 2.50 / 12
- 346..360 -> 3.06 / 21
